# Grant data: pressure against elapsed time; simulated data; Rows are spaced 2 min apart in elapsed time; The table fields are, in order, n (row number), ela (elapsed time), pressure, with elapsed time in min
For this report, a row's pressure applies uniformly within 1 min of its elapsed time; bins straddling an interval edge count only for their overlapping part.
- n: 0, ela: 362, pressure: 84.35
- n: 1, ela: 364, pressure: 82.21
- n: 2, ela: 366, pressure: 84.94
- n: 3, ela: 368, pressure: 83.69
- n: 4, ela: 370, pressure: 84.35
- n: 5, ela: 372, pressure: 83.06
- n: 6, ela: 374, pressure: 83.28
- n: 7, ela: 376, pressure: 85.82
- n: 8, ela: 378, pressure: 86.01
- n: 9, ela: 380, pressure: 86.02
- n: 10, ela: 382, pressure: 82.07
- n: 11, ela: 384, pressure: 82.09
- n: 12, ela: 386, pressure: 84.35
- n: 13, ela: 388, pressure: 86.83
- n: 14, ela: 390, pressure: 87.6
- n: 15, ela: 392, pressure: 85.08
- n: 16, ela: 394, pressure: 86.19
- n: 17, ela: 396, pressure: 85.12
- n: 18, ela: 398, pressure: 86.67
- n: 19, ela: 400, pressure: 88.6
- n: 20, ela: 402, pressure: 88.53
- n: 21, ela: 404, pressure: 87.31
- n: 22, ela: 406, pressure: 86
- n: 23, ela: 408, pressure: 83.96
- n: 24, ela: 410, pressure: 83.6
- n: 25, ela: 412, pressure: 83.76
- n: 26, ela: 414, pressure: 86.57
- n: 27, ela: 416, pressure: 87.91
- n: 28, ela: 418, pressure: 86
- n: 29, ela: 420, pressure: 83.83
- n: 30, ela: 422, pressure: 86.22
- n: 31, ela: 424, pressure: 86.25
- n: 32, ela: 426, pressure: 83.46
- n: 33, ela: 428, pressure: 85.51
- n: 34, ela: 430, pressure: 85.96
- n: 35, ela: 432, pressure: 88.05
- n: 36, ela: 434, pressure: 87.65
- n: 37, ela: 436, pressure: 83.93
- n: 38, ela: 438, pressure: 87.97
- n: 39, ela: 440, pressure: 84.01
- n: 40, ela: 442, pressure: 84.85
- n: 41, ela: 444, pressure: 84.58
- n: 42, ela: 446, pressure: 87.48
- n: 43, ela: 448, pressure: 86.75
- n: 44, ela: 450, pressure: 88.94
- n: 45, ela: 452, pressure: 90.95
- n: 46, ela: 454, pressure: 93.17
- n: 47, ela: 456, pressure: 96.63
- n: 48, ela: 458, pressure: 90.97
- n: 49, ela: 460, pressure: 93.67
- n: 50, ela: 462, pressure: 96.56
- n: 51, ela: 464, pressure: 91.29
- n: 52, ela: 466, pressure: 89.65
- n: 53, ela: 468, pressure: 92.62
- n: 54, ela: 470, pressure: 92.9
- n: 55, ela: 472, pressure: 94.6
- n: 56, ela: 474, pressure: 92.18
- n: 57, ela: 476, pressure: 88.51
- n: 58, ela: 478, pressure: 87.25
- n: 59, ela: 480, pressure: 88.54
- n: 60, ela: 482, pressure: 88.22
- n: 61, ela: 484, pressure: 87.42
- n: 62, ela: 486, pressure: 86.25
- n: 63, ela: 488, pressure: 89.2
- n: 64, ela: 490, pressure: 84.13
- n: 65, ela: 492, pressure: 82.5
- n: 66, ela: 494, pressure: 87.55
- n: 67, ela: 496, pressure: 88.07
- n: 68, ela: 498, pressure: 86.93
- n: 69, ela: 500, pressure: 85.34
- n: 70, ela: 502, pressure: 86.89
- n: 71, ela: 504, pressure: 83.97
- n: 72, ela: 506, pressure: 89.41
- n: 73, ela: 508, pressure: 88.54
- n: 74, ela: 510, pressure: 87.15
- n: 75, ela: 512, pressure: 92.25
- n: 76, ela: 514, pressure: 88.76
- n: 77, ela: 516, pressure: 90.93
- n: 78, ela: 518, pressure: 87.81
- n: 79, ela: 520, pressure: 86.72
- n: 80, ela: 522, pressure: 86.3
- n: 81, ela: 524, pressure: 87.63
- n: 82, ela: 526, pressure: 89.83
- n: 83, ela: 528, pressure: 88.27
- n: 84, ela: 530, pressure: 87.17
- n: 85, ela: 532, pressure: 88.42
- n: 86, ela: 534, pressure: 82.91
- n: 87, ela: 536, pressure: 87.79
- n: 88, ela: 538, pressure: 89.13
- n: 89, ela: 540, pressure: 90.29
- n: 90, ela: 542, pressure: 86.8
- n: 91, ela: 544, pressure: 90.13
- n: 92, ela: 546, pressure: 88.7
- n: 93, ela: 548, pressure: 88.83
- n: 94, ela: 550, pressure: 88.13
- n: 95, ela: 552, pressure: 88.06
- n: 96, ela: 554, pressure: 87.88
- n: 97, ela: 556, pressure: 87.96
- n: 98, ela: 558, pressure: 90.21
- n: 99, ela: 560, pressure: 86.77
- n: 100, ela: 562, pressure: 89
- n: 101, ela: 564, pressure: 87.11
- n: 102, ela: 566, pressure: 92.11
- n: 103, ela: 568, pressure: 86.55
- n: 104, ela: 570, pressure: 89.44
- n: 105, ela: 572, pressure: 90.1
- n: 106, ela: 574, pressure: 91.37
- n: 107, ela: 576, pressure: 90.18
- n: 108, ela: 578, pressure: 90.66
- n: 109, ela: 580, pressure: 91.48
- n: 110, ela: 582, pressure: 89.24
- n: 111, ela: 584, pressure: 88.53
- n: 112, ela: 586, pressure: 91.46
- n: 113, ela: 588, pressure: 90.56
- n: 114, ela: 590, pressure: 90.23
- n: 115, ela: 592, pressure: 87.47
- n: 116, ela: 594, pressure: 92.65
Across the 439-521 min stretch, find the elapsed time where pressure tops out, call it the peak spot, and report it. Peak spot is 456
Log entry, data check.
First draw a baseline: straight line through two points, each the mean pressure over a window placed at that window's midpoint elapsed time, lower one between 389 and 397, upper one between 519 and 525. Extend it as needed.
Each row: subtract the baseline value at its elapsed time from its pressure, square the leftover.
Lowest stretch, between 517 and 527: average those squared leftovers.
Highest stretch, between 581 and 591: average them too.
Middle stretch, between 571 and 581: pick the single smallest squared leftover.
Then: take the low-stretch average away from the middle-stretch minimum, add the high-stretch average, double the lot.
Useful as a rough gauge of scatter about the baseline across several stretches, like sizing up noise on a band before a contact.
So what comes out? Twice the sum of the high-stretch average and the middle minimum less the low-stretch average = 29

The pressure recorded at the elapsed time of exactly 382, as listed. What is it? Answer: 82.07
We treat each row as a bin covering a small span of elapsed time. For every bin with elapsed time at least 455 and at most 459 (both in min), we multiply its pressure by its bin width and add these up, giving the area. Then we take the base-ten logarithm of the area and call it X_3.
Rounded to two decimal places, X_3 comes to 2.57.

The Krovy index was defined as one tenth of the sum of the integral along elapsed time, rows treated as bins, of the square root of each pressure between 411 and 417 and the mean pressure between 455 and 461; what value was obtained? 14.9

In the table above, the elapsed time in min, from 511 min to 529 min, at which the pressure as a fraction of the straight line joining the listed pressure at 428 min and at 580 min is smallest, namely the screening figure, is 522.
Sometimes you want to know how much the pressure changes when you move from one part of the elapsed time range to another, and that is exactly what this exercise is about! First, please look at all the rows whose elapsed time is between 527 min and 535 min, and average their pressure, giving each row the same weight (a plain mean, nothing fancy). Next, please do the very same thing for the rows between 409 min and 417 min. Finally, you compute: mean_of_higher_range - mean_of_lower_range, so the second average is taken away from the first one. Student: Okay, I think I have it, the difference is 1.2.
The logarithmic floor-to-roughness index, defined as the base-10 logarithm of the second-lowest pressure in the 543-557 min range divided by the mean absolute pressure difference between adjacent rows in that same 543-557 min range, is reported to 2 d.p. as 2.31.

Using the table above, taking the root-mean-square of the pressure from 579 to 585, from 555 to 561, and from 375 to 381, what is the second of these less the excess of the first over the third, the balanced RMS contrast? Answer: 84.5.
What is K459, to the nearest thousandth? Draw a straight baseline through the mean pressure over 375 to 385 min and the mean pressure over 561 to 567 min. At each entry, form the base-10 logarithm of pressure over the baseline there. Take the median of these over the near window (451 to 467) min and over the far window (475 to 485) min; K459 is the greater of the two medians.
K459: 0.028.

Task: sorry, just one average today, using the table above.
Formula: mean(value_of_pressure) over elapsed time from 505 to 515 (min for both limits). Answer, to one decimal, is 89.2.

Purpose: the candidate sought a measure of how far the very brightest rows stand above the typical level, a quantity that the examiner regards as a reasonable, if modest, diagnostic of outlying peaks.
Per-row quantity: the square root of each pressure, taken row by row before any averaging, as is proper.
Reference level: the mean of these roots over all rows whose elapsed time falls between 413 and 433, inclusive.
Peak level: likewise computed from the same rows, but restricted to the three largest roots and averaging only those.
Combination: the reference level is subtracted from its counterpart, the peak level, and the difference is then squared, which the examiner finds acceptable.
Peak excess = 0.0068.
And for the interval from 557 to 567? 0.0055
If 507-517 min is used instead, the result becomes 0.0035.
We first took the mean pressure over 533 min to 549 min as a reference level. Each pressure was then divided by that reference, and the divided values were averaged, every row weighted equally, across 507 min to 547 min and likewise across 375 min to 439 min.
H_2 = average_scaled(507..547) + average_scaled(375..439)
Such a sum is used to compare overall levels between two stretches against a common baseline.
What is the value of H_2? 1.98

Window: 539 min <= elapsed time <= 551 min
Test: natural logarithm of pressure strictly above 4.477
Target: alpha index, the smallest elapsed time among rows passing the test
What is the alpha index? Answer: 540 min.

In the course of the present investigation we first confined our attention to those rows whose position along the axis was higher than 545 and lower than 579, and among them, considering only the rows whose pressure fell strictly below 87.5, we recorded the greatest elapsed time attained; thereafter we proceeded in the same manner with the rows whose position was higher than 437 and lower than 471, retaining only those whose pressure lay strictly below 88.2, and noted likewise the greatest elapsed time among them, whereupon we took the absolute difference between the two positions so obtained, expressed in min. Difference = 120 min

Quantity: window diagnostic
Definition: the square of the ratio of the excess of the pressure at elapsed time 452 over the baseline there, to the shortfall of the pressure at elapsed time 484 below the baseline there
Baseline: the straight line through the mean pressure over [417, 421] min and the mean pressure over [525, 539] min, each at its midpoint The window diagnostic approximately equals 31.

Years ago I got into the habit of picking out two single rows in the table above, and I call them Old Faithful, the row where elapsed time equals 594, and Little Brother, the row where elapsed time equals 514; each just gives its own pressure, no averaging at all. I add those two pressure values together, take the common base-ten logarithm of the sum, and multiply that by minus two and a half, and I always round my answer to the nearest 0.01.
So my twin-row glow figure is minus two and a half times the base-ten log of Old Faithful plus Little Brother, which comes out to -5.65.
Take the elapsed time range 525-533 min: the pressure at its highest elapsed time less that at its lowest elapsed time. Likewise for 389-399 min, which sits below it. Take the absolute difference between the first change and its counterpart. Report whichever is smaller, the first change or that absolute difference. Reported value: -1.4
